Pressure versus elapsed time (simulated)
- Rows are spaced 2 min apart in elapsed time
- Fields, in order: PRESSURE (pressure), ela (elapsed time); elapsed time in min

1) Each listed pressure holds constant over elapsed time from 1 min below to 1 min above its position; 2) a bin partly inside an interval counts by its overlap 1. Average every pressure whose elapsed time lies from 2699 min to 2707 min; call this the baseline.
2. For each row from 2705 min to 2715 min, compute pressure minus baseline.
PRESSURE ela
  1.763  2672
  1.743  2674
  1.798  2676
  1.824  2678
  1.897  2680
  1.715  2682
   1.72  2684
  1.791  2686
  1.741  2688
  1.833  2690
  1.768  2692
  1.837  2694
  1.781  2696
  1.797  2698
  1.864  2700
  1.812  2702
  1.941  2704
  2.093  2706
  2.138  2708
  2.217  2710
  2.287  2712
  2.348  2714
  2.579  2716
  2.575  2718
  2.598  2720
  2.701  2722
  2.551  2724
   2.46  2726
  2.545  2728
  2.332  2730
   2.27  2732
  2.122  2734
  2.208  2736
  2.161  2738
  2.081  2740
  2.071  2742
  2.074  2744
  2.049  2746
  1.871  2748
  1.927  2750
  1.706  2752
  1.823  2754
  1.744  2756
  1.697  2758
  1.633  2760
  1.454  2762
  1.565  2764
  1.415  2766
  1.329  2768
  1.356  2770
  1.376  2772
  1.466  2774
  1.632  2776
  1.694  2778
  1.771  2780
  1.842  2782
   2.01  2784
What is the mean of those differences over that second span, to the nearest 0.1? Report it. 0.3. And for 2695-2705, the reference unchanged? -0.1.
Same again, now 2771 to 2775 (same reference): -0.5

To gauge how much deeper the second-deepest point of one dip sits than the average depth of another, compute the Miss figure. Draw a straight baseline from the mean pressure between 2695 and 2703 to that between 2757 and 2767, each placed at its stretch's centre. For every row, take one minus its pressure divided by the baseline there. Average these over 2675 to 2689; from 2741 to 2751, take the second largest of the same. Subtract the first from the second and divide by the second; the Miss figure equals 1.3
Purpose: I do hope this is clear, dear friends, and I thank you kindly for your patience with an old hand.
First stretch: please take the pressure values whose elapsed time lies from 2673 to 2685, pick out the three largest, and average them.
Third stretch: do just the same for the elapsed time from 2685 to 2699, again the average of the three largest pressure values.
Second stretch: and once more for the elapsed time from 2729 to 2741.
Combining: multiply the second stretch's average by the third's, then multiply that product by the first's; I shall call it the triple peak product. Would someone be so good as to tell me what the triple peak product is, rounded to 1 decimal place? 7.6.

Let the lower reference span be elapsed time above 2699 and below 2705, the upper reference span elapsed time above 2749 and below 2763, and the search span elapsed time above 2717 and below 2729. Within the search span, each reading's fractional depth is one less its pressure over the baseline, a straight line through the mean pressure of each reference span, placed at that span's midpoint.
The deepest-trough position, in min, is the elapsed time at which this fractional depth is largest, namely 2726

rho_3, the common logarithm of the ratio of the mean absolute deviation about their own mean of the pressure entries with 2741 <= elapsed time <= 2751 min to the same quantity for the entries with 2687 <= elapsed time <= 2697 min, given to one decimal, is 0.4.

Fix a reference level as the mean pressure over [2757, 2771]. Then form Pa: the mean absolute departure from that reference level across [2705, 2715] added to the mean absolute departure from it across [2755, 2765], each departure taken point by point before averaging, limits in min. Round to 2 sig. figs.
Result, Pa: 0.87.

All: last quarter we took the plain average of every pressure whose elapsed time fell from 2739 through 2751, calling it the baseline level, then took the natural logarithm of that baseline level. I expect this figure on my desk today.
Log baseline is 0.70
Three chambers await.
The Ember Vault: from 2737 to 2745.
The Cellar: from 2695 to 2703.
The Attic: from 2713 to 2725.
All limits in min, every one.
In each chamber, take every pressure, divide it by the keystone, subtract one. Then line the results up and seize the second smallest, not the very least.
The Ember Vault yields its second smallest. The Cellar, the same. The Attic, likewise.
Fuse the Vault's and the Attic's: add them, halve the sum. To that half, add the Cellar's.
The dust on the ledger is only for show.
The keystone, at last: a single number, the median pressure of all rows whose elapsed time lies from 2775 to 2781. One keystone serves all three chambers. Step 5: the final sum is 0.43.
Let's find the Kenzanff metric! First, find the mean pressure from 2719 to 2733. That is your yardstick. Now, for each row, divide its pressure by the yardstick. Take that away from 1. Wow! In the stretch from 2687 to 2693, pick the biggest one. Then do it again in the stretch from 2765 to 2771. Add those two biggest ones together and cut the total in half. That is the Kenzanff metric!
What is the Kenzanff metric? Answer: 0.384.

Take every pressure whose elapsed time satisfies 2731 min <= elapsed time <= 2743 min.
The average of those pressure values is 2.15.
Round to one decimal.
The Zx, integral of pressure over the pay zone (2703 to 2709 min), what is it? 12.3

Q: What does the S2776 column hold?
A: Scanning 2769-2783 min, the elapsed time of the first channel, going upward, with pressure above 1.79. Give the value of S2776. 2782 min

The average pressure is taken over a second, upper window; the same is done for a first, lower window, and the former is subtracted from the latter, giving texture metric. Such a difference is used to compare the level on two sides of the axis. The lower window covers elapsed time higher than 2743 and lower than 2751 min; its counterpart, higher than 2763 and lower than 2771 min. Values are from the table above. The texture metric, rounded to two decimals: 0.56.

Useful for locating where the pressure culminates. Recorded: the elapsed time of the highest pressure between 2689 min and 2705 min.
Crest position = 2704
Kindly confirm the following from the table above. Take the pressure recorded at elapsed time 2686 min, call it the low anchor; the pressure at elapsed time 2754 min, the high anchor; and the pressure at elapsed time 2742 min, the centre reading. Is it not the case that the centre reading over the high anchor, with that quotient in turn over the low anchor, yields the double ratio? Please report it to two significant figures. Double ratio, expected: 0.63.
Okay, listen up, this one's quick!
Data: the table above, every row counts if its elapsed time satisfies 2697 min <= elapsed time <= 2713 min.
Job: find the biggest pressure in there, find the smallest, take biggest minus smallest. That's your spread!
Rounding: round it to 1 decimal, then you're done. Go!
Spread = 0.5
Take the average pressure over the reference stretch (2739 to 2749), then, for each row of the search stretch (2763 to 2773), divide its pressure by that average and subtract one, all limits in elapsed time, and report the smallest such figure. -0.35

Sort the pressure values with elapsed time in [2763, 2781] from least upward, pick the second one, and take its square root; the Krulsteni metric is 1.16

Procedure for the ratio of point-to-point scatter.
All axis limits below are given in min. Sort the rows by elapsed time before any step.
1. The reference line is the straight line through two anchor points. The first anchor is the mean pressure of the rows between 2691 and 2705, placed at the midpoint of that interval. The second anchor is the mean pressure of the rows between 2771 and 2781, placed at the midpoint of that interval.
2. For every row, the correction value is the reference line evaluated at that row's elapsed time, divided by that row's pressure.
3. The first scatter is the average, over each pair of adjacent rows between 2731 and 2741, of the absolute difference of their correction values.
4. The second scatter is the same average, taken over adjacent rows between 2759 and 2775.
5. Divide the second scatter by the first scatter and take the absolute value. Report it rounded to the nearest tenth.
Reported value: 2.3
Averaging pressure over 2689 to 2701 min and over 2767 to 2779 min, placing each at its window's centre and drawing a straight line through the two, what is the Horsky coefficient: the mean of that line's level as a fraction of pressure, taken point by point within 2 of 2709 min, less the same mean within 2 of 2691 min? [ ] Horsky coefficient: -0.21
